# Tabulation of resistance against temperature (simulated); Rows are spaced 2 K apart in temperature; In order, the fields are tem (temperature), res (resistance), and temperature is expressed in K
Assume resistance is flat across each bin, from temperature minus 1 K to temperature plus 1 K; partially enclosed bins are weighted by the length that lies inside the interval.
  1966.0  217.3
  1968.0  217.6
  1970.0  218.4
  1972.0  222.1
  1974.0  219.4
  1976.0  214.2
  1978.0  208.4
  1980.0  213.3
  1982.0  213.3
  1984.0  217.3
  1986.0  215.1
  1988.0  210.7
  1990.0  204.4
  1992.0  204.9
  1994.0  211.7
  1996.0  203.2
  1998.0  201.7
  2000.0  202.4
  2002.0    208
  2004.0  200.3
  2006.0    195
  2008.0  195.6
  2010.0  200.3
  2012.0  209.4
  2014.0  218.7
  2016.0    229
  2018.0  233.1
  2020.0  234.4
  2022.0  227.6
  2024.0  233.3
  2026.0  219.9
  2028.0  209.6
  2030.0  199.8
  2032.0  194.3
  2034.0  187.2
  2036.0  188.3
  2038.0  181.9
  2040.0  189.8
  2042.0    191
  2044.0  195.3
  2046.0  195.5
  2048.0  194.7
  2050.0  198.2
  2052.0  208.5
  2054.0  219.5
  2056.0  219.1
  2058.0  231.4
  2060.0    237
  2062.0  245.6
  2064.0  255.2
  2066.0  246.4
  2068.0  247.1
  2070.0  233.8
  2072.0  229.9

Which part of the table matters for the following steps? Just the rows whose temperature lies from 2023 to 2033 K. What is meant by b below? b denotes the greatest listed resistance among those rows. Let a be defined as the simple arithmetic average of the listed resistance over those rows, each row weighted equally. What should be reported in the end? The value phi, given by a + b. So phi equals 445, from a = 211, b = 233.3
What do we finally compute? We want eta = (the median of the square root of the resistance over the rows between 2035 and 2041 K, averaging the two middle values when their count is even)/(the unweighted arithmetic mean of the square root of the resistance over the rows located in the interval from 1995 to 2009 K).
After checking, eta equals 0.97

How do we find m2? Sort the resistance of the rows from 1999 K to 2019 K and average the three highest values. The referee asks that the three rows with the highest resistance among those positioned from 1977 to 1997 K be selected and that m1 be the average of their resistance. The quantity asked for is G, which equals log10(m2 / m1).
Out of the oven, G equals 0.02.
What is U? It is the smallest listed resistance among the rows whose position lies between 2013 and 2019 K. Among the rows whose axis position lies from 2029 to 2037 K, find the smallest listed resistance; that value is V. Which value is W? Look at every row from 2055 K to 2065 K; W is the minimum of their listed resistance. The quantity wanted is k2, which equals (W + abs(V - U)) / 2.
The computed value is 125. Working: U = 218.7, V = 187.2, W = 219.1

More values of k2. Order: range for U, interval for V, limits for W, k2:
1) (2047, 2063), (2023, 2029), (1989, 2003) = 108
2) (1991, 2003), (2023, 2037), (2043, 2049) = 105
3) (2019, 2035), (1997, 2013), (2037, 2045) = 95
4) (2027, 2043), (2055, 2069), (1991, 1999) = 119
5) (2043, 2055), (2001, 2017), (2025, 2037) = 94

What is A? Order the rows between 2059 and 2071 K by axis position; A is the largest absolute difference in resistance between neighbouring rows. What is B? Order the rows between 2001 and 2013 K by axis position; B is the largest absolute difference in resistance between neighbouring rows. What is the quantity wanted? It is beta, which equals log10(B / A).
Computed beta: -0.16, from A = 13.3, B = 9.1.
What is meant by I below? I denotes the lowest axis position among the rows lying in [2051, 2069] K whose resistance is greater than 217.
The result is 2054.0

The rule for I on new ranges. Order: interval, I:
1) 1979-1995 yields 1984.0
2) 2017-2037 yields 2018.0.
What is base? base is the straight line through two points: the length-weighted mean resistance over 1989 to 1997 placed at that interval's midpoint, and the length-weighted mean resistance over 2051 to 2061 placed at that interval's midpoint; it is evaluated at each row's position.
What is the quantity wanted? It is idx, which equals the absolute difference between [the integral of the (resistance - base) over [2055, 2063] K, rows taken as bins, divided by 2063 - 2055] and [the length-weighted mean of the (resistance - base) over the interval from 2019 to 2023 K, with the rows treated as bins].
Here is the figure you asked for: 8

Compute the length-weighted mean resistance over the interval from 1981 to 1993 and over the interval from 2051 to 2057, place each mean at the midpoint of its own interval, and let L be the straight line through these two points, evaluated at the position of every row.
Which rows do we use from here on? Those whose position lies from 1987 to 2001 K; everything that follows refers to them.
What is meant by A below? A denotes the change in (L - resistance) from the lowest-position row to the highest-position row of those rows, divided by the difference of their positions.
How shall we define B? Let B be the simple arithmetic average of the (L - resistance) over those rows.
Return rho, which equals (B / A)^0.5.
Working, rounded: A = 0.8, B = 6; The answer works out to 2.8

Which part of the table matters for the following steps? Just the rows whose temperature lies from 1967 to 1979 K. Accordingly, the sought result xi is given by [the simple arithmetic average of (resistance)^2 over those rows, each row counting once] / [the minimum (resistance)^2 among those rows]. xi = 1.08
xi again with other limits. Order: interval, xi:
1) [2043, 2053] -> 1.04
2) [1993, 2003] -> 1.04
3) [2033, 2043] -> 1.06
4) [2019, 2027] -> 1.08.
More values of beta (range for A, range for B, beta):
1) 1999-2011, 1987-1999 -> 0.04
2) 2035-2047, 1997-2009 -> -0.01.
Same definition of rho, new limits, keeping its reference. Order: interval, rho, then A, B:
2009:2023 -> 2.0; -2.2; -9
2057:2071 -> 14.2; -0.1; -26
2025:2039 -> 2.3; 3.2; 17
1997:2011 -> 7.9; 0.2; 12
